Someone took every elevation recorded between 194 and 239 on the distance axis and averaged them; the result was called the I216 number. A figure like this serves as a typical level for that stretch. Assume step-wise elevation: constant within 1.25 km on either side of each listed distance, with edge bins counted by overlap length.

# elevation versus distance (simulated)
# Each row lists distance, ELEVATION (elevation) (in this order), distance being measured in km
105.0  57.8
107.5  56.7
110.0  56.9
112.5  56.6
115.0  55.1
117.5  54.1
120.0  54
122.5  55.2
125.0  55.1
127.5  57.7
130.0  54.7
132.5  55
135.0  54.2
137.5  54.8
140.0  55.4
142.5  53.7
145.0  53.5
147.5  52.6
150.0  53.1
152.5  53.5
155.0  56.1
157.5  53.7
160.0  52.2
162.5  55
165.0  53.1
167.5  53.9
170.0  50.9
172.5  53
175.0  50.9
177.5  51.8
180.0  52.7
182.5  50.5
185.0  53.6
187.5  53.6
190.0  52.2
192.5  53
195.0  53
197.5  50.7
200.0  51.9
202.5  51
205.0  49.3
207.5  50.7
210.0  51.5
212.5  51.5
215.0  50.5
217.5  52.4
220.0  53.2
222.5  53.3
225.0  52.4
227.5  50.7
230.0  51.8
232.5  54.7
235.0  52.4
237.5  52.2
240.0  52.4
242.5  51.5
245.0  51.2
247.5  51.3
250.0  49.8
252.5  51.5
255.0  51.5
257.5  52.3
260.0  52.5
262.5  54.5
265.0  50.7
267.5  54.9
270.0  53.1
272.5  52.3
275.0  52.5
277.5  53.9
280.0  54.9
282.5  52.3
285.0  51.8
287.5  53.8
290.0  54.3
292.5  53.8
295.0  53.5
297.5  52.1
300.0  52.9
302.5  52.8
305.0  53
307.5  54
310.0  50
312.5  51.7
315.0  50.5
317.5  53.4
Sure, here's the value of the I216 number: 51.8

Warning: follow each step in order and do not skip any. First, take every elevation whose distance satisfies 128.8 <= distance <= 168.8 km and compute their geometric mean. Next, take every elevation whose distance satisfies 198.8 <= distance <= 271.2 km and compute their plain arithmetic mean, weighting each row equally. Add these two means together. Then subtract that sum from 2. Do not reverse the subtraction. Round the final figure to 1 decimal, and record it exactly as -104.0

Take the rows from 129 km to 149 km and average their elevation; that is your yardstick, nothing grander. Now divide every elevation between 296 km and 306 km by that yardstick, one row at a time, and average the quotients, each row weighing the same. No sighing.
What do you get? 0.97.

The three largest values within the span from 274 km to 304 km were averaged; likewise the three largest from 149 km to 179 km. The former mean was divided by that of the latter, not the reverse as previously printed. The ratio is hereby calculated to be 0.99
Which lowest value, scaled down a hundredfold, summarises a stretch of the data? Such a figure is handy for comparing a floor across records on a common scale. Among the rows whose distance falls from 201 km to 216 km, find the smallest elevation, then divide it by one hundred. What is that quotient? 0.493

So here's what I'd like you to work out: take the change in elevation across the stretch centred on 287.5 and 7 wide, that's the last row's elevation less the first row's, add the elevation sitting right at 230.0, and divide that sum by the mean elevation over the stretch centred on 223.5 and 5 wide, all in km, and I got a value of 1.03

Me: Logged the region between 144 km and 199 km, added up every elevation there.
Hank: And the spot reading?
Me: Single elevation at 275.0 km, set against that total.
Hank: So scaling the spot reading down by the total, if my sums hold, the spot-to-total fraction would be 0.0452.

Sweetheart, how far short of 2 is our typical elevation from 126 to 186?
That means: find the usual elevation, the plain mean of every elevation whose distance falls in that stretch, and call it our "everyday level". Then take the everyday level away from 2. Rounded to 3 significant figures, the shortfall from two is -51.6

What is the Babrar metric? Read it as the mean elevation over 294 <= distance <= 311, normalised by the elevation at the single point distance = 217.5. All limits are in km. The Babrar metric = 1.00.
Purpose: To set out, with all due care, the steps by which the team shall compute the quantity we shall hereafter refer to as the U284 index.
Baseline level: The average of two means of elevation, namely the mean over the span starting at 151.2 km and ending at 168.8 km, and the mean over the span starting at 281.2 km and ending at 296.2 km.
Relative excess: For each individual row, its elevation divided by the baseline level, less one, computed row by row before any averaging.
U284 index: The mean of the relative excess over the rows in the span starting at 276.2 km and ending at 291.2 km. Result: -0.002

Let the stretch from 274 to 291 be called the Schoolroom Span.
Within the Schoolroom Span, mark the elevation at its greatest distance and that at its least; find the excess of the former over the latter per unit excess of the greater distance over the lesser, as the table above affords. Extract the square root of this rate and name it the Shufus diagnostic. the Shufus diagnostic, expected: 0.35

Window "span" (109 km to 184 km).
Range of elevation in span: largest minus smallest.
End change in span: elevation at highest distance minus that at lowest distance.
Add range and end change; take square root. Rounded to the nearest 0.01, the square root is 0.89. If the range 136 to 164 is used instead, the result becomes 2.02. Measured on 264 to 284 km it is 2.41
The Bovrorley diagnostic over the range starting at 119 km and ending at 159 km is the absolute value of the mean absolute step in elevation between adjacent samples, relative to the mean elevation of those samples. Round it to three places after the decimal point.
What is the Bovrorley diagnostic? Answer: 0.022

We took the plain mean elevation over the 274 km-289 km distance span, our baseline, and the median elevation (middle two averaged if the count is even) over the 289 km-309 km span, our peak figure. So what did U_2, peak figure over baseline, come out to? 1.00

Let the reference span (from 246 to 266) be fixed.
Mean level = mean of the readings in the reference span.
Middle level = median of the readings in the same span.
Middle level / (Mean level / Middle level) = 51.2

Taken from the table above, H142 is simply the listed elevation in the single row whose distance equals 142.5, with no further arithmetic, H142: 53.7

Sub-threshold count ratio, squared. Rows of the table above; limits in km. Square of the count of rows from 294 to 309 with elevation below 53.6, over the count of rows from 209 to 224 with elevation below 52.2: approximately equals 3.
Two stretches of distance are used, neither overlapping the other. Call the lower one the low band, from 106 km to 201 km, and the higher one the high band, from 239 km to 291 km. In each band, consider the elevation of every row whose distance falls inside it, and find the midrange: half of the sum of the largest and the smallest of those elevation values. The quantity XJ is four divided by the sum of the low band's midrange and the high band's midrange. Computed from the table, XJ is 0.0376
